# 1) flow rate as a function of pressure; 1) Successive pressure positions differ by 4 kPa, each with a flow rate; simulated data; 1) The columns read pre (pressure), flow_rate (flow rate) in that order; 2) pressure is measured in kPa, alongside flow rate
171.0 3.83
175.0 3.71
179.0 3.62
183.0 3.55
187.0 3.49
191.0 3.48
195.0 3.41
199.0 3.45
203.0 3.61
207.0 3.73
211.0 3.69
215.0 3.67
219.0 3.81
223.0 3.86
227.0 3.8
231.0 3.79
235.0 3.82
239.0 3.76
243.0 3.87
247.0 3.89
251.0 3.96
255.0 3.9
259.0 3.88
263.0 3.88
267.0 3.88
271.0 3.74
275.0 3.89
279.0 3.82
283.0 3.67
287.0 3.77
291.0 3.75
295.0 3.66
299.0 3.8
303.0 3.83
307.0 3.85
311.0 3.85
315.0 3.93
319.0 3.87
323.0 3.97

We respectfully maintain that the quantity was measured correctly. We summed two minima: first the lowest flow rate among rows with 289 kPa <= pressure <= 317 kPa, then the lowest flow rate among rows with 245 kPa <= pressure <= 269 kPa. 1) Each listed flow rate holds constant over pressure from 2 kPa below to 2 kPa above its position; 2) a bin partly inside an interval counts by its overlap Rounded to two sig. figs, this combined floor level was 7.5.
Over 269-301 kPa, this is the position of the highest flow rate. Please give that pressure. 275.0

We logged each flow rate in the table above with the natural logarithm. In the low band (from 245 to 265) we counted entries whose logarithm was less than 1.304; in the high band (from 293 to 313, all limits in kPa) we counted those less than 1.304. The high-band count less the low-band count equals 1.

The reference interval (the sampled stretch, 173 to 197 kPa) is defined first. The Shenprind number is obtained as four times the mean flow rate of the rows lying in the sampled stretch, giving 14.2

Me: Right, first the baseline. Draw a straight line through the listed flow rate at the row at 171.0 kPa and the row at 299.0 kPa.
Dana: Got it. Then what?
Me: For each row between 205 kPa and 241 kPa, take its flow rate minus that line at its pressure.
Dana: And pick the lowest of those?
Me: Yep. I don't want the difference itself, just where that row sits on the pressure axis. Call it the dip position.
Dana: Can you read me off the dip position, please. 215.0 kPa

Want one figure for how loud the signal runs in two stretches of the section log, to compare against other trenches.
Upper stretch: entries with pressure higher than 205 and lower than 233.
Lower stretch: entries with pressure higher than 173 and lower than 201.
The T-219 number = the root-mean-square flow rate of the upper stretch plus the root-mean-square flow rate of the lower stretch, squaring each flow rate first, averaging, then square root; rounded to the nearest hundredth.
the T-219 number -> 7.30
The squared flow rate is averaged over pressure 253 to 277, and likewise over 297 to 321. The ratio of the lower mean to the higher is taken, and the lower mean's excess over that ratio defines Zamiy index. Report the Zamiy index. 13.9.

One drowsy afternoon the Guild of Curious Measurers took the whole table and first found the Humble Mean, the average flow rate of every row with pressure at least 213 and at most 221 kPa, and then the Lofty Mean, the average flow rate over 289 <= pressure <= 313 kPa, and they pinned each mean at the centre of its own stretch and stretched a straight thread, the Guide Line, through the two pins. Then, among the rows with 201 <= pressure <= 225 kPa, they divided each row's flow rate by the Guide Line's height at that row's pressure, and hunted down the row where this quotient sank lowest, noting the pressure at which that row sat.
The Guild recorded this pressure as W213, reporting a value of 203.0 kPa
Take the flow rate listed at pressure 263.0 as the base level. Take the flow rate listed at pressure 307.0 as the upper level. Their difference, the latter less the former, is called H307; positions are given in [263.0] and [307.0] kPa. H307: -0.03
